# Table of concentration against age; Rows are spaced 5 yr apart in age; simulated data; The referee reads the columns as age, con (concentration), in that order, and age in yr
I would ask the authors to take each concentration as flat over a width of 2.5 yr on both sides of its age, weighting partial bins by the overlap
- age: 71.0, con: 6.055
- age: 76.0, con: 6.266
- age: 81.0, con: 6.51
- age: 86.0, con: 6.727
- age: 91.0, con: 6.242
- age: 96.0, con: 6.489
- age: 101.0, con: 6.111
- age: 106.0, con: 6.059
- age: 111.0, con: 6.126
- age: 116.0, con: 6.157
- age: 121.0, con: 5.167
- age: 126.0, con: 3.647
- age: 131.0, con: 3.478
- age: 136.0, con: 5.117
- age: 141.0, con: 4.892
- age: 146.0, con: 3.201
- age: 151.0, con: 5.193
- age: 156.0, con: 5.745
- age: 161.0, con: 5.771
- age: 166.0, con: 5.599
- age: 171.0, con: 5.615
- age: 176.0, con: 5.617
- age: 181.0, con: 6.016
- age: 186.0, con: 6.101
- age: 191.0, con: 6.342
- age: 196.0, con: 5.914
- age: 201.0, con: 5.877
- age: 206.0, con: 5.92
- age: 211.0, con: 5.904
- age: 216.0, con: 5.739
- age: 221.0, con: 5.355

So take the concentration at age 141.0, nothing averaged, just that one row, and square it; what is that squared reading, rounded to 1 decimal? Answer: 23.9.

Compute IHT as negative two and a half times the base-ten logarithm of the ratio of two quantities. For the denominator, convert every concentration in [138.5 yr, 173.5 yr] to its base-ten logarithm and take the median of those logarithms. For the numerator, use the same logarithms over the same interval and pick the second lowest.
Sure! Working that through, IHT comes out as 0.089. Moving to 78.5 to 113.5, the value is 0.013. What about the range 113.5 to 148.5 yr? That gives 0.263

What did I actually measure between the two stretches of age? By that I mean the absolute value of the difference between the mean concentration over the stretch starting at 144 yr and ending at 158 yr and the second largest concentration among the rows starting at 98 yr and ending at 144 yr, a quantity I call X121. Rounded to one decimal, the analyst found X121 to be 1.4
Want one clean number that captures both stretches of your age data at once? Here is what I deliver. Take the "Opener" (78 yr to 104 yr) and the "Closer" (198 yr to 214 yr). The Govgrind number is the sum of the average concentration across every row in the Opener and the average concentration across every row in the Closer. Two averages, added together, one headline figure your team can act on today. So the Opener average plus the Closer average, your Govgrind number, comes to 12.3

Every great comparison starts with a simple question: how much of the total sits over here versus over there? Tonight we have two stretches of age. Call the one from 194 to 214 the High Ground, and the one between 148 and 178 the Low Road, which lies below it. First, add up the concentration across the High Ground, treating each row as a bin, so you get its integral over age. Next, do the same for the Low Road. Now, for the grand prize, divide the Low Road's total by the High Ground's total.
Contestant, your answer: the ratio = 1.4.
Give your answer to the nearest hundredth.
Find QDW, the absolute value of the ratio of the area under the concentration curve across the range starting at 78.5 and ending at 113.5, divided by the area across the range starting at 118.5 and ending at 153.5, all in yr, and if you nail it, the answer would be 1.44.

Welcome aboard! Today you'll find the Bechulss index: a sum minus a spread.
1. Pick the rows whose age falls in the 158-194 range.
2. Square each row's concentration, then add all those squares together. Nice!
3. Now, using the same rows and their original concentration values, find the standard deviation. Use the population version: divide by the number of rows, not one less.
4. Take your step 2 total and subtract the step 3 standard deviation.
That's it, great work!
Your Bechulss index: 241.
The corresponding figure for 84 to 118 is 276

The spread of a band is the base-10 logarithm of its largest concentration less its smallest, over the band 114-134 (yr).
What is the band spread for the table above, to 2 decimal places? 0.43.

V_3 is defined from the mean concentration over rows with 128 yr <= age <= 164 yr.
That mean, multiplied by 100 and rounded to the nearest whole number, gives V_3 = 477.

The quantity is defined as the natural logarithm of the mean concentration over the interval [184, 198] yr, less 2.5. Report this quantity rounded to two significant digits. -0.69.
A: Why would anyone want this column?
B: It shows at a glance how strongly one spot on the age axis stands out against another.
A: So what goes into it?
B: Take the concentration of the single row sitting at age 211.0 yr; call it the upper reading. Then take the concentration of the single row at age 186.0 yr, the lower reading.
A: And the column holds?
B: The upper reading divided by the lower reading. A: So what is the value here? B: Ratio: 1.0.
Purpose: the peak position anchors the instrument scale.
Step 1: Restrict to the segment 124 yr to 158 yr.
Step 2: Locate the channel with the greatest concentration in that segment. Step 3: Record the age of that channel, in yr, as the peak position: 156.0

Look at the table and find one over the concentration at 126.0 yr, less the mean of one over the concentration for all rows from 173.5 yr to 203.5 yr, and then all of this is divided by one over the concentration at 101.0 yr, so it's 0.65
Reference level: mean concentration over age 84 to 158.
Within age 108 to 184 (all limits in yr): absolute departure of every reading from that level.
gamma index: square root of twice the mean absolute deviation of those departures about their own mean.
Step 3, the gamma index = 1.00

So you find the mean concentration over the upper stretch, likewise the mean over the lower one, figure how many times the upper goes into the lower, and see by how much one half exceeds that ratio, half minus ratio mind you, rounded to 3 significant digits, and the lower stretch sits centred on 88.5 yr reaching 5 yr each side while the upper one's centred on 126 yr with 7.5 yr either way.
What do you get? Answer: -1.08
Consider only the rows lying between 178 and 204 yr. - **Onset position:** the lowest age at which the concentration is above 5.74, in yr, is 181.0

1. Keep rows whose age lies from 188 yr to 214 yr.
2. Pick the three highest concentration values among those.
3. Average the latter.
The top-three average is 6.1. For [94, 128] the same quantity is 6.3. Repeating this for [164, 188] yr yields 5.9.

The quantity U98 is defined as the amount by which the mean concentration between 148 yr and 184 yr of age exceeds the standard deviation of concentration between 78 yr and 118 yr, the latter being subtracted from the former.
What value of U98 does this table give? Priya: 5.4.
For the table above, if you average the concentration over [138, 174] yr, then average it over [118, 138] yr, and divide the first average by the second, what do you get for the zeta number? 1.18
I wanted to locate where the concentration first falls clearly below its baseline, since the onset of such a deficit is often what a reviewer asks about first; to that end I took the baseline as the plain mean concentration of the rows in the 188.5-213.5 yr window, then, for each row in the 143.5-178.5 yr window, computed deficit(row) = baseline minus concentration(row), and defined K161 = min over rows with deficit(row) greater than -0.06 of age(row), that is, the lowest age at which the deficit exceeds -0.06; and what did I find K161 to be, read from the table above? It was 146.0 yr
